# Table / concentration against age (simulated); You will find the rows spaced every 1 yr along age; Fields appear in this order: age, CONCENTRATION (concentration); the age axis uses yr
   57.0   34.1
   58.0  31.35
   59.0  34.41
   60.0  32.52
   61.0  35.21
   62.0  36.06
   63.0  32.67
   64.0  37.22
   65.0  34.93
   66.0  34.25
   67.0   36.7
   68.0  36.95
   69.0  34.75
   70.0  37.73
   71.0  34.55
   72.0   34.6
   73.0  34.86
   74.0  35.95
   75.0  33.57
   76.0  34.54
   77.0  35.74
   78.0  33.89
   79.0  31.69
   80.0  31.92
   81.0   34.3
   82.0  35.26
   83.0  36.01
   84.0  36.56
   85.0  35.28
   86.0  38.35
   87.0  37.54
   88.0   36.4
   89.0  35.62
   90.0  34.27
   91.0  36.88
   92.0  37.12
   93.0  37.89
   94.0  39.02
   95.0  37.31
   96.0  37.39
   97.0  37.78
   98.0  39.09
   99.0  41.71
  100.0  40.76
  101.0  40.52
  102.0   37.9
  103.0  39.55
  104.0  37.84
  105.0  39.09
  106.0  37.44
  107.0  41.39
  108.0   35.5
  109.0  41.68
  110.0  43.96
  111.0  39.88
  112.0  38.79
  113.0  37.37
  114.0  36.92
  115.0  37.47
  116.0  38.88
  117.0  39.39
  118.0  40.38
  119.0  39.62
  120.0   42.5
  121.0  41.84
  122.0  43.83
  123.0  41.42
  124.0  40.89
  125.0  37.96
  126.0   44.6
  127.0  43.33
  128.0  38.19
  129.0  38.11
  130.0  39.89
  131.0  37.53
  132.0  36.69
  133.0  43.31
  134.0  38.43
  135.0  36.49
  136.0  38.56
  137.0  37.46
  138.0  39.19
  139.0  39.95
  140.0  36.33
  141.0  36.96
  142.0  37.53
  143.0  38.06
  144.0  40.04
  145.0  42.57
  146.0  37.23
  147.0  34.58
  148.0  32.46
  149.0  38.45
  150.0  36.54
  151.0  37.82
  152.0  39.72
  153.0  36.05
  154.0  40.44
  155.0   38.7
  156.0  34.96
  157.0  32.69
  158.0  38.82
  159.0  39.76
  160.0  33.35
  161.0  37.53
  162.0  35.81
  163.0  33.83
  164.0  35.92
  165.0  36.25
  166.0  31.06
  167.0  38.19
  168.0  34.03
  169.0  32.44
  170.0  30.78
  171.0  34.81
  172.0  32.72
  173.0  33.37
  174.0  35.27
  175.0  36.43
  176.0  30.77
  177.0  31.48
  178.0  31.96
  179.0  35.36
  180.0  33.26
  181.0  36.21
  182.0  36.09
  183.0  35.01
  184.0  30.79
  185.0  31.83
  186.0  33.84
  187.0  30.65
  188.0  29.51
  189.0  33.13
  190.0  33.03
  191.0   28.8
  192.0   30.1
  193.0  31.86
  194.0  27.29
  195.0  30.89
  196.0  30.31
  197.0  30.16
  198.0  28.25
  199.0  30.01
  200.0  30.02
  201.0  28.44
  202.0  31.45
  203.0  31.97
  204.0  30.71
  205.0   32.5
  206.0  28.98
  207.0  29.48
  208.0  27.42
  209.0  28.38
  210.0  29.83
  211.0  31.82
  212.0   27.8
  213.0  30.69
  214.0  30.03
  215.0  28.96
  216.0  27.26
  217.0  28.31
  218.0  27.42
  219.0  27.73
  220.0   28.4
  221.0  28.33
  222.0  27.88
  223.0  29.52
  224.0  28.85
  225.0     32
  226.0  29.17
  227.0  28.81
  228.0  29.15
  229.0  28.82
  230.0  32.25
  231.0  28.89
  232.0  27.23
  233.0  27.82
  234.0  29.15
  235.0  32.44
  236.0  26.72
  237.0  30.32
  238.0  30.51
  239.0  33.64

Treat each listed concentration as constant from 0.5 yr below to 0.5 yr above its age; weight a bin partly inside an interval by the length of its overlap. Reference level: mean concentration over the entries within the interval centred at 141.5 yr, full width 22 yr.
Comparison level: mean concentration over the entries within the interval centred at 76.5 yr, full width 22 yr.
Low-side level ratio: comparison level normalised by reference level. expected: 0.93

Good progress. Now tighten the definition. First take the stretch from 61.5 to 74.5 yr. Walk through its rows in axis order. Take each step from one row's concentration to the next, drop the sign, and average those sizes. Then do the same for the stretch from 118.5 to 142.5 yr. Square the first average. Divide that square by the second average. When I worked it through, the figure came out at 1.6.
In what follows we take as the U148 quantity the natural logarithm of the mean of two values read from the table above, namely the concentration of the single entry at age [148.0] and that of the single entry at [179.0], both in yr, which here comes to 3.52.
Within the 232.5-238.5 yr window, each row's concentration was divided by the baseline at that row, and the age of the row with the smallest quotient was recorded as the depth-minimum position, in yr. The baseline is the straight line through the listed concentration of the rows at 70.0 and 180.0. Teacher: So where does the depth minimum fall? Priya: 236.0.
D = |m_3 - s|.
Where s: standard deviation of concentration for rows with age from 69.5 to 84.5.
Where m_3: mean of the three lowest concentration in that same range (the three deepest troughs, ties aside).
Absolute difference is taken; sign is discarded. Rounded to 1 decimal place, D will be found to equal 30.8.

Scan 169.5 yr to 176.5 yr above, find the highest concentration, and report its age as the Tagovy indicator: 175.0 yr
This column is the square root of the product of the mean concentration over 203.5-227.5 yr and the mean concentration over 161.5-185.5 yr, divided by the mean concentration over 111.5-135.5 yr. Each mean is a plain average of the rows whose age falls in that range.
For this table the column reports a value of 0.79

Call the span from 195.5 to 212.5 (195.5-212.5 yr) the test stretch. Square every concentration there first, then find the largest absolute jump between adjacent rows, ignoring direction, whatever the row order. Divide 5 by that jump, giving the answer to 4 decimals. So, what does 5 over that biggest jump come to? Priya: 0.0209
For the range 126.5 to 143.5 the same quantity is 0.0094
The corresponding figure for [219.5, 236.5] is 0.0148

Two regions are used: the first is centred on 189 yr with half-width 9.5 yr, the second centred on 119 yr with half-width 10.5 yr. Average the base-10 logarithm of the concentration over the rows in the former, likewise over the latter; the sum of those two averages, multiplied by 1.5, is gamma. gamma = 4.66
